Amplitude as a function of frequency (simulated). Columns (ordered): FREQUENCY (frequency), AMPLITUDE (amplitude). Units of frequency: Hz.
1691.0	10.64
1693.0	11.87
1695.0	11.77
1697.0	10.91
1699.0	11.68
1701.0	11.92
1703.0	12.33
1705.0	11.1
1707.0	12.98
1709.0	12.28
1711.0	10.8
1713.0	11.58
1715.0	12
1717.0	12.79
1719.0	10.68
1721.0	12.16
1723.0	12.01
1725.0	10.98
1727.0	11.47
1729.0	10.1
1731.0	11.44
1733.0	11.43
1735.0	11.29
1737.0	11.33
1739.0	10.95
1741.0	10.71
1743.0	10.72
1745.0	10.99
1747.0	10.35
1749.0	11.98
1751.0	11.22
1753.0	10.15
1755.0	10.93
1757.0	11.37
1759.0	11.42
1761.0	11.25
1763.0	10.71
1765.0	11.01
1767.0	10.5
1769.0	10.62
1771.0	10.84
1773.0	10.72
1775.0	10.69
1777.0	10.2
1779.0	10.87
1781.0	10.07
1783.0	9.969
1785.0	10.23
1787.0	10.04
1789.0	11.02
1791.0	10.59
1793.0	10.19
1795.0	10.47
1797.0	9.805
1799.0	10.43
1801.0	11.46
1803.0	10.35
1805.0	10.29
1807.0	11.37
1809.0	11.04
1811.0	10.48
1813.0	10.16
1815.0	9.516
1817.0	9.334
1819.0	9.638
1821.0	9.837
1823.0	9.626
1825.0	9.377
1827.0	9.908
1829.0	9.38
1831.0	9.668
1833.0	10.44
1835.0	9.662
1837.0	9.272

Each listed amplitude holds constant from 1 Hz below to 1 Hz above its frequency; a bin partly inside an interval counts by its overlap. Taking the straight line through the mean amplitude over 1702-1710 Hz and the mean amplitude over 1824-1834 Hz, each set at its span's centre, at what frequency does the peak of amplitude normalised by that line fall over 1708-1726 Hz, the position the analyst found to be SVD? 1717.0 Hz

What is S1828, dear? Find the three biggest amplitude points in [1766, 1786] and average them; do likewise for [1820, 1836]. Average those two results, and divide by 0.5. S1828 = 20.9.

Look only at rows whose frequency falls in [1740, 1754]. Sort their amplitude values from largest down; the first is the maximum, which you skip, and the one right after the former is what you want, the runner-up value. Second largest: 11.22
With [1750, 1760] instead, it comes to 11.37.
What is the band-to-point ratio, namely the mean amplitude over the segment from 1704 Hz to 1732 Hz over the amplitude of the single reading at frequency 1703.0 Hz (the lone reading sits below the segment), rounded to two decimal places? 0.94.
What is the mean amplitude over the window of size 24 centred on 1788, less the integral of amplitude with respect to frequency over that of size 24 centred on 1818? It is -229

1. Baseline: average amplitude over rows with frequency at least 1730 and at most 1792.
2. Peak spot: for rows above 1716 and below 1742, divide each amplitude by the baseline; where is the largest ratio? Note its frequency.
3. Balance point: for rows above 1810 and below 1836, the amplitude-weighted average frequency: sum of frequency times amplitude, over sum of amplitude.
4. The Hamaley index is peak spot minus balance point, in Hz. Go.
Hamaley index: -106.0 Hz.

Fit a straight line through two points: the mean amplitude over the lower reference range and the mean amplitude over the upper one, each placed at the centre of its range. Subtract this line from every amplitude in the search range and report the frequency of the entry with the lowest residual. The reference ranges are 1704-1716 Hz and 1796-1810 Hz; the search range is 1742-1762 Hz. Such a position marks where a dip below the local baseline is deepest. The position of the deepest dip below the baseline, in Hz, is 1753.0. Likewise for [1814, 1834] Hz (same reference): 1817.0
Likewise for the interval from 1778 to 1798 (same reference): 1783.0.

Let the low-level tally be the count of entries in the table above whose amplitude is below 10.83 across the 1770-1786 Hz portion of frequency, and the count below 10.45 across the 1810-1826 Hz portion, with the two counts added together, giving 13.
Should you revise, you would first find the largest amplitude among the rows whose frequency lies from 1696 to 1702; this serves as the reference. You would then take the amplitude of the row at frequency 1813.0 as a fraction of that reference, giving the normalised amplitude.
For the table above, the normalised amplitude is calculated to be 0.85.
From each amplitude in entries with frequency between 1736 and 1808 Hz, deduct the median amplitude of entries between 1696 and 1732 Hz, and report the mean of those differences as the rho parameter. -0.91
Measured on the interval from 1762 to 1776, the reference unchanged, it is -0.90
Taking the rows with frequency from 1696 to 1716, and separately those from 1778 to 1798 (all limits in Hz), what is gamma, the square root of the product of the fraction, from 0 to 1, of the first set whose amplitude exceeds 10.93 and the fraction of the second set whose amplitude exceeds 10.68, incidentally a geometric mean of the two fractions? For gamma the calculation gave 0.40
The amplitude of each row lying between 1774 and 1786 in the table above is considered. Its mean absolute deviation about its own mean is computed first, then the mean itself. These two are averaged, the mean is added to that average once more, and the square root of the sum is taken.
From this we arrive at 3.96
